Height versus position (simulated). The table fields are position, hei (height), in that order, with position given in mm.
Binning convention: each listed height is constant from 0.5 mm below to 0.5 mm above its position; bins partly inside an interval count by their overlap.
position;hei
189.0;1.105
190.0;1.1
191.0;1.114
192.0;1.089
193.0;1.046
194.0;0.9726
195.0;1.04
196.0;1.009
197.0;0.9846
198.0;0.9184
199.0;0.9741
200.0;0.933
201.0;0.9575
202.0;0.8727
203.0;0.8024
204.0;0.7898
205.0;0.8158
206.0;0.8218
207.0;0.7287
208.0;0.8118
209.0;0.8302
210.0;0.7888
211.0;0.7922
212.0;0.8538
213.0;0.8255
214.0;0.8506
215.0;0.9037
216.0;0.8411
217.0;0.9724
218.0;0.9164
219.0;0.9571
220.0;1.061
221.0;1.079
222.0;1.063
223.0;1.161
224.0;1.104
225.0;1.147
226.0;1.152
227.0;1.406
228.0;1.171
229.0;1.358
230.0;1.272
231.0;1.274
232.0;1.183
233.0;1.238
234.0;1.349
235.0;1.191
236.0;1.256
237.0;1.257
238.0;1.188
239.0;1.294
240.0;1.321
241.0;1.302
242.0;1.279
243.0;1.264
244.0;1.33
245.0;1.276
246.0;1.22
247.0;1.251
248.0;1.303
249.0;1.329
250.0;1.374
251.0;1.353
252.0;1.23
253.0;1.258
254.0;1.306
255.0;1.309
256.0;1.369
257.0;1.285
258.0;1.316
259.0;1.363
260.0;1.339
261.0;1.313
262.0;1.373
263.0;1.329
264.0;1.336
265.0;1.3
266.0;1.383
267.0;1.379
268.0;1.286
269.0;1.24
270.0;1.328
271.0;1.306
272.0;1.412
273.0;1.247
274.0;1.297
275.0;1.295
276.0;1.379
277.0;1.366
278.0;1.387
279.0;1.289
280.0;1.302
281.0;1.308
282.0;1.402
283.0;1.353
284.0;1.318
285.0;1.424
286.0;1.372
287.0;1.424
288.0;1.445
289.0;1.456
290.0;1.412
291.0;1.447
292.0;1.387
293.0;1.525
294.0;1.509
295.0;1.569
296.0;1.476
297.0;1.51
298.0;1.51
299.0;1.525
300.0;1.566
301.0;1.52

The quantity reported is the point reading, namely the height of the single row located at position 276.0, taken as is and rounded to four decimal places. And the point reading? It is 1.3790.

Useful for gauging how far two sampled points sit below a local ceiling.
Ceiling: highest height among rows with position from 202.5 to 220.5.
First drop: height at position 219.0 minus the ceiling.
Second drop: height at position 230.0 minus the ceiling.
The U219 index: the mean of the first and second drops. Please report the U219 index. 0.1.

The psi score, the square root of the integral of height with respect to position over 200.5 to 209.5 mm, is 2.7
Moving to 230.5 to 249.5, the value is 4.9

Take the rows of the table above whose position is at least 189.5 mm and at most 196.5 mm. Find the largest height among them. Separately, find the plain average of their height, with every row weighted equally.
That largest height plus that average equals 2.17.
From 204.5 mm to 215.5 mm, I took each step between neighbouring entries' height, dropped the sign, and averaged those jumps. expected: 0.041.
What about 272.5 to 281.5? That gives 0.036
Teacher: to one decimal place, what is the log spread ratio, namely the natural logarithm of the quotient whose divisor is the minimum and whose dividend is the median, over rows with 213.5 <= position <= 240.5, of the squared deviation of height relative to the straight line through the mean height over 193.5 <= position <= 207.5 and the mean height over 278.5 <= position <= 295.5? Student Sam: 2.9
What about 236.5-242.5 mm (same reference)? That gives 1.7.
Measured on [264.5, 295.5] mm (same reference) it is 2.8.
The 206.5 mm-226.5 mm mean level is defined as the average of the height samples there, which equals 0.94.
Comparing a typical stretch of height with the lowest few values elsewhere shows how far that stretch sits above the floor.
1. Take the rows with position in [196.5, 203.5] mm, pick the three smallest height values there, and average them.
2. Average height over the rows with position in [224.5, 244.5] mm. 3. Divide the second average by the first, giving 1.5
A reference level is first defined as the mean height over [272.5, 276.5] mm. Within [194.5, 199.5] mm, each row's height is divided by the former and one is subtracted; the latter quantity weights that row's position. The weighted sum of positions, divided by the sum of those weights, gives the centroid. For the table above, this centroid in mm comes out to 197.1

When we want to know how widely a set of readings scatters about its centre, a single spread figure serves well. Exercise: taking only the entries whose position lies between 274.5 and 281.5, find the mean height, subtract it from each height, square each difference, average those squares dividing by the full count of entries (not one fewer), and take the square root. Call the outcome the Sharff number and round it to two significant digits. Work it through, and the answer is 0.040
